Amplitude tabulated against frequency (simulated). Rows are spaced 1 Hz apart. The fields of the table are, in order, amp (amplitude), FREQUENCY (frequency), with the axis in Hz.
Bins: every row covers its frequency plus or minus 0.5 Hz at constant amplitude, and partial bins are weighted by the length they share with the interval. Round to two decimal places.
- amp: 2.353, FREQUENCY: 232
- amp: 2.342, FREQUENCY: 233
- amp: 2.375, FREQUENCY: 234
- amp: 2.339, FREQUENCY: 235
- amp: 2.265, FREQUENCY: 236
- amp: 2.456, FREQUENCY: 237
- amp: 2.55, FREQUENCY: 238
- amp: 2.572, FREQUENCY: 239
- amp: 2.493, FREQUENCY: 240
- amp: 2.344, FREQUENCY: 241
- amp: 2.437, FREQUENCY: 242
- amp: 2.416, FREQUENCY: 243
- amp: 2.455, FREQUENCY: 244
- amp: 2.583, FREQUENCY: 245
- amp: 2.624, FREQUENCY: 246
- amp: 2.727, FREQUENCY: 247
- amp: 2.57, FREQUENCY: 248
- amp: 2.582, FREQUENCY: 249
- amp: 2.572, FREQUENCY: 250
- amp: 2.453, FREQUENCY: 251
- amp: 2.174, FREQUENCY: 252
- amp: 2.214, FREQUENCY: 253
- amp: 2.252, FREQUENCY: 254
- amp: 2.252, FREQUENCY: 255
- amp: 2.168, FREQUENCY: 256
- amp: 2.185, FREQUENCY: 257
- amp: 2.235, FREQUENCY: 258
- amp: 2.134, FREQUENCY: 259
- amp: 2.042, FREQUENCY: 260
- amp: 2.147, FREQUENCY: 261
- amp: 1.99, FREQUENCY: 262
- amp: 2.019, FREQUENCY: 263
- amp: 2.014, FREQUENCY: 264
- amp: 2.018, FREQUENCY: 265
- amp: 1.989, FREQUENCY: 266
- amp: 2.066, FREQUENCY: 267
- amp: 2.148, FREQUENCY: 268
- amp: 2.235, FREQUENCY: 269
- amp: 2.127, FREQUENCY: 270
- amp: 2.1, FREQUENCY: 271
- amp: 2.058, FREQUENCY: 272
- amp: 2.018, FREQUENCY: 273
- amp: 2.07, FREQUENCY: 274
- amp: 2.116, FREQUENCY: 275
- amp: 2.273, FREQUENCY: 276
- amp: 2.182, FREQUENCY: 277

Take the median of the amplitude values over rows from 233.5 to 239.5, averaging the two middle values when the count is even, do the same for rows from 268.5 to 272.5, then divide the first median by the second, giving 1.14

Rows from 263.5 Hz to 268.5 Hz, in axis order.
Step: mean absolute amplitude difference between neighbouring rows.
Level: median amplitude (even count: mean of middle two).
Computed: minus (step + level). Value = -2.07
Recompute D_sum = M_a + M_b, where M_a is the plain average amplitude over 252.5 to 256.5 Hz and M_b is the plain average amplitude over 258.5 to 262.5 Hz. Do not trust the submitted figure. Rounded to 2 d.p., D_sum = 4.30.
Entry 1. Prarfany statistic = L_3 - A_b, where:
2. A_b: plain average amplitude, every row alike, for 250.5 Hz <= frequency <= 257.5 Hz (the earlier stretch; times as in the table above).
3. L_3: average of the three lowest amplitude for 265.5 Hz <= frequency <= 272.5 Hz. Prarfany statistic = -0.20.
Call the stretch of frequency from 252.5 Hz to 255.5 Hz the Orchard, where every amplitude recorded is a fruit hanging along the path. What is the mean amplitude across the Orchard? 2.24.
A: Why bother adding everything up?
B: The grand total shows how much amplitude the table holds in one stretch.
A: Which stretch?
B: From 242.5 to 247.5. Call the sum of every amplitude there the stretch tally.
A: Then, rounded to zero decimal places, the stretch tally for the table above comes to 13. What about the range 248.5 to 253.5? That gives 12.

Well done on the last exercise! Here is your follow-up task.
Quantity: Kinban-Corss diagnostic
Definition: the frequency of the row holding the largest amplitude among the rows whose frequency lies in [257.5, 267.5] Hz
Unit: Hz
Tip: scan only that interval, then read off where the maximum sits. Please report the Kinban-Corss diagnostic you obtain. 258 Hz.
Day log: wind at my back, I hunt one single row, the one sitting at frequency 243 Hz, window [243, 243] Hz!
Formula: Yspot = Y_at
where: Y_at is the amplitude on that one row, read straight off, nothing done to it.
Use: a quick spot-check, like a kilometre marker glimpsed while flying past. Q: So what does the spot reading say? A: 2.416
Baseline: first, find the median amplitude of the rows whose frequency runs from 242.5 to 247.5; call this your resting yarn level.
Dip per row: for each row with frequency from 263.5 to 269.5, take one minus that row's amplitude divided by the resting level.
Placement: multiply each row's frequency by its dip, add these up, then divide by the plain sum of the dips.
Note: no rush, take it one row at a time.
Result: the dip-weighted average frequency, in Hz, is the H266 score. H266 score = 266.2 Hz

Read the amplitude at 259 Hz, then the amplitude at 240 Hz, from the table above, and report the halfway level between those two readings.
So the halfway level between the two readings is 2.31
